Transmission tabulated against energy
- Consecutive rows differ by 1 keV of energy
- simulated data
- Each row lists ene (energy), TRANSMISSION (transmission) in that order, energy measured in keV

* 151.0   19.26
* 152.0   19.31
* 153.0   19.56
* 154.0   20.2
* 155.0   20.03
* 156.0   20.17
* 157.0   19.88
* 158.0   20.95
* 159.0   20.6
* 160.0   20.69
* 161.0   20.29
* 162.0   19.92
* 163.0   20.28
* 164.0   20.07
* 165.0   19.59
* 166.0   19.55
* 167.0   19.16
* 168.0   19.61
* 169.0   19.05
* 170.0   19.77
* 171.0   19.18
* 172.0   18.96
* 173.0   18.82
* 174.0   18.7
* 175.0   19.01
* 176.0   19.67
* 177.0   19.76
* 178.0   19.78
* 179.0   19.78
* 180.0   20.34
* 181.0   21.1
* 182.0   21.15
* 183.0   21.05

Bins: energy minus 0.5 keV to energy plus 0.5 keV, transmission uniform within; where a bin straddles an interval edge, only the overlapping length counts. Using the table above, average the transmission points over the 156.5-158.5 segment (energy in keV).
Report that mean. 20.4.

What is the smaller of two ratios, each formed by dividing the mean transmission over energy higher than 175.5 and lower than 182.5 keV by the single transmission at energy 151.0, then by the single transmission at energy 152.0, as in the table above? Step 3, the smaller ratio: 1.05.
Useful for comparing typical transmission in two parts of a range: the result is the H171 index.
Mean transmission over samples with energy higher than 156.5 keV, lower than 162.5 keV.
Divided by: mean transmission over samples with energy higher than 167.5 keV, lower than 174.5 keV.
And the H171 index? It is 1.06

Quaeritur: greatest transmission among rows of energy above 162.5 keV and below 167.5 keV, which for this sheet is 20.28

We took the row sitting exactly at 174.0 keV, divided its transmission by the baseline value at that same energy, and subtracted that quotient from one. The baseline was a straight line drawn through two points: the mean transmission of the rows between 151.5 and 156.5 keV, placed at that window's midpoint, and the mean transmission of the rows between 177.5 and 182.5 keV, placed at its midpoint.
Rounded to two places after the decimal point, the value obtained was 0.08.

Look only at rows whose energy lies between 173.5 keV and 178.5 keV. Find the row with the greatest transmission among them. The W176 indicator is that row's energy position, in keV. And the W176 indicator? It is 178.0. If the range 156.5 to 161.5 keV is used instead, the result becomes 158.0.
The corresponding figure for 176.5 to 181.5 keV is 181.0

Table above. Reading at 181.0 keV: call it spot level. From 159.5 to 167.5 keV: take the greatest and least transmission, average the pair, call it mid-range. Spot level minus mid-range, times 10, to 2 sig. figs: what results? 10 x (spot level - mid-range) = 12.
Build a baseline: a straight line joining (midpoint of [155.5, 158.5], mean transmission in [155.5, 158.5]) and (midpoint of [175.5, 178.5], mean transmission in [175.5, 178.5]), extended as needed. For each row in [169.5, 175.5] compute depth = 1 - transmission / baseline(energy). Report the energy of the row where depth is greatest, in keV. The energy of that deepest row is 174.0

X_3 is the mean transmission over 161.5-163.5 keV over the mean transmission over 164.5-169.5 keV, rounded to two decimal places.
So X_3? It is 1.04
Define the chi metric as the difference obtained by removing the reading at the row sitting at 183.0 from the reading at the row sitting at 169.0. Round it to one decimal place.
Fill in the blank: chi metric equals -2.0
